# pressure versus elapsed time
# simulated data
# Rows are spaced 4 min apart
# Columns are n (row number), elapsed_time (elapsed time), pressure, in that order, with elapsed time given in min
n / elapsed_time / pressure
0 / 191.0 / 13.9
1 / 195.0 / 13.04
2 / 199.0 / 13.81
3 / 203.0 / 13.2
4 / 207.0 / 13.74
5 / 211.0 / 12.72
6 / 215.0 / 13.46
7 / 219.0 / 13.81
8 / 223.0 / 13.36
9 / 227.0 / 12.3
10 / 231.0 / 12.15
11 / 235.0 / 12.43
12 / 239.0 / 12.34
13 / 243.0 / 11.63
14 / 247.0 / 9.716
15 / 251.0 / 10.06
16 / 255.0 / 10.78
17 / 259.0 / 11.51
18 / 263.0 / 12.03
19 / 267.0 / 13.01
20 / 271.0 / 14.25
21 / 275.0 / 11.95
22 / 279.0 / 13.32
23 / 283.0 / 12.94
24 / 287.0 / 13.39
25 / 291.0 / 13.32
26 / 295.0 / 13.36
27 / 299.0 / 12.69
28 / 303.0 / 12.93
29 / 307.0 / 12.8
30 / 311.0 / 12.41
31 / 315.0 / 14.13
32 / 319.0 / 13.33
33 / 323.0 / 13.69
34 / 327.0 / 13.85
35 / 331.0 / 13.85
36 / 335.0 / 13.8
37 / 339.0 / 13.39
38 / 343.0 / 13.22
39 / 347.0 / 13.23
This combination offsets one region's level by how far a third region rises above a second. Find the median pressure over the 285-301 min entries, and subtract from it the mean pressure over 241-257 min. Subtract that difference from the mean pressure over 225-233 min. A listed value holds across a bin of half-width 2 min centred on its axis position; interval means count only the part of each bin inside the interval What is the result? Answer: 9.4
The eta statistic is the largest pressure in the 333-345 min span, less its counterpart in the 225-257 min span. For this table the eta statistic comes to 1.4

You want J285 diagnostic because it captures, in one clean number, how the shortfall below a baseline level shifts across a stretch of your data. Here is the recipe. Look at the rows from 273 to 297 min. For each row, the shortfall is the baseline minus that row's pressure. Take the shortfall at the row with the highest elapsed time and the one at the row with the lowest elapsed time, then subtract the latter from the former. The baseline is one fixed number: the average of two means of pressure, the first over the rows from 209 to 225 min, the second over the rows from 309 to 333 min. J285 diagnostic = -1.4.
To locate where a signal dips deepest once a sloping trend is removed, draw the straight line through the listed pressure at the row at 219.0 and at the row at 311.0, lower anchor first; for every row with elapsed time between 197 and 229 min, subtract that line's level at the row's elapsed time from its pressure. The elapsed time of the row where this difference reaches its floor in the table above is 227.0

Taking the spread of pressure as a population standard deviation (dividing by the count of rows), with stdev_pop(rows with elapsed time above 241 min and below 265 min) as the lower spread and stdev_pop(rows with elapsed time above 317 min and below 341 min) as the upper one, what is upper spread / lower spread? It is 0.25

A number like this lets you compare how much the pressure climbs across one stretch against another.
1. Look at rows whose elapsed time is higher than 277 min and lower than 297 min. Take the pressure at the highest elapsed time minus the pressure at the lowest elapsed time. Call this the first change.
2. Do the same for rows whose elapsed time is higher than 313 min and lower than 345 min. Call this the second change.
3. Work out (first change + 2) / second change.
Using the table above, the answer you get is -2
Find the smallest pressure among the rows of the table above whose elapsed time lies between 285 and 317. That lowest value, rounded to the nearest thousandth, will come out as 12.410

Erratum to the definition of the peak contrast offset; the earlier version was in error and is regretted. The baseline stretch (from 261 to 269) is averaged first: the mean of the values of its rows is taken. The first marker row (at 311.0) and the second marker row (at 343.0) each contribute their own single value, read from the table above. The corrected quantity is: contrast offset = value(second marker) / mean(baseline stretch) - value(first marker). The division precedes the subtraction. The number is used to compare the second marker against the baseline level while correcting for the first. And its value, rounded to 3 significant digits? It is -11.4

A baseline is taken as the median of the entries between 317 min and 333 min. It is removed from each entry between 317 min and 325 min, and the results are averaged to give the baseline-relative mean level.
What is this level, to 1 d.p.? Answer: -0.3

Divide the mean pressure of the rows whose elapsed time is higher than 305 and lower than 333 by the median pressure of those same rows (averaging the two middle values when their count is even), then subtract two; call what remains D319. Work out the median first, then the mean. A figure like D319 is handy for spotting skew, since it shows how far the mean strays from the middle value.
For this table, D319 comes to -1.02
